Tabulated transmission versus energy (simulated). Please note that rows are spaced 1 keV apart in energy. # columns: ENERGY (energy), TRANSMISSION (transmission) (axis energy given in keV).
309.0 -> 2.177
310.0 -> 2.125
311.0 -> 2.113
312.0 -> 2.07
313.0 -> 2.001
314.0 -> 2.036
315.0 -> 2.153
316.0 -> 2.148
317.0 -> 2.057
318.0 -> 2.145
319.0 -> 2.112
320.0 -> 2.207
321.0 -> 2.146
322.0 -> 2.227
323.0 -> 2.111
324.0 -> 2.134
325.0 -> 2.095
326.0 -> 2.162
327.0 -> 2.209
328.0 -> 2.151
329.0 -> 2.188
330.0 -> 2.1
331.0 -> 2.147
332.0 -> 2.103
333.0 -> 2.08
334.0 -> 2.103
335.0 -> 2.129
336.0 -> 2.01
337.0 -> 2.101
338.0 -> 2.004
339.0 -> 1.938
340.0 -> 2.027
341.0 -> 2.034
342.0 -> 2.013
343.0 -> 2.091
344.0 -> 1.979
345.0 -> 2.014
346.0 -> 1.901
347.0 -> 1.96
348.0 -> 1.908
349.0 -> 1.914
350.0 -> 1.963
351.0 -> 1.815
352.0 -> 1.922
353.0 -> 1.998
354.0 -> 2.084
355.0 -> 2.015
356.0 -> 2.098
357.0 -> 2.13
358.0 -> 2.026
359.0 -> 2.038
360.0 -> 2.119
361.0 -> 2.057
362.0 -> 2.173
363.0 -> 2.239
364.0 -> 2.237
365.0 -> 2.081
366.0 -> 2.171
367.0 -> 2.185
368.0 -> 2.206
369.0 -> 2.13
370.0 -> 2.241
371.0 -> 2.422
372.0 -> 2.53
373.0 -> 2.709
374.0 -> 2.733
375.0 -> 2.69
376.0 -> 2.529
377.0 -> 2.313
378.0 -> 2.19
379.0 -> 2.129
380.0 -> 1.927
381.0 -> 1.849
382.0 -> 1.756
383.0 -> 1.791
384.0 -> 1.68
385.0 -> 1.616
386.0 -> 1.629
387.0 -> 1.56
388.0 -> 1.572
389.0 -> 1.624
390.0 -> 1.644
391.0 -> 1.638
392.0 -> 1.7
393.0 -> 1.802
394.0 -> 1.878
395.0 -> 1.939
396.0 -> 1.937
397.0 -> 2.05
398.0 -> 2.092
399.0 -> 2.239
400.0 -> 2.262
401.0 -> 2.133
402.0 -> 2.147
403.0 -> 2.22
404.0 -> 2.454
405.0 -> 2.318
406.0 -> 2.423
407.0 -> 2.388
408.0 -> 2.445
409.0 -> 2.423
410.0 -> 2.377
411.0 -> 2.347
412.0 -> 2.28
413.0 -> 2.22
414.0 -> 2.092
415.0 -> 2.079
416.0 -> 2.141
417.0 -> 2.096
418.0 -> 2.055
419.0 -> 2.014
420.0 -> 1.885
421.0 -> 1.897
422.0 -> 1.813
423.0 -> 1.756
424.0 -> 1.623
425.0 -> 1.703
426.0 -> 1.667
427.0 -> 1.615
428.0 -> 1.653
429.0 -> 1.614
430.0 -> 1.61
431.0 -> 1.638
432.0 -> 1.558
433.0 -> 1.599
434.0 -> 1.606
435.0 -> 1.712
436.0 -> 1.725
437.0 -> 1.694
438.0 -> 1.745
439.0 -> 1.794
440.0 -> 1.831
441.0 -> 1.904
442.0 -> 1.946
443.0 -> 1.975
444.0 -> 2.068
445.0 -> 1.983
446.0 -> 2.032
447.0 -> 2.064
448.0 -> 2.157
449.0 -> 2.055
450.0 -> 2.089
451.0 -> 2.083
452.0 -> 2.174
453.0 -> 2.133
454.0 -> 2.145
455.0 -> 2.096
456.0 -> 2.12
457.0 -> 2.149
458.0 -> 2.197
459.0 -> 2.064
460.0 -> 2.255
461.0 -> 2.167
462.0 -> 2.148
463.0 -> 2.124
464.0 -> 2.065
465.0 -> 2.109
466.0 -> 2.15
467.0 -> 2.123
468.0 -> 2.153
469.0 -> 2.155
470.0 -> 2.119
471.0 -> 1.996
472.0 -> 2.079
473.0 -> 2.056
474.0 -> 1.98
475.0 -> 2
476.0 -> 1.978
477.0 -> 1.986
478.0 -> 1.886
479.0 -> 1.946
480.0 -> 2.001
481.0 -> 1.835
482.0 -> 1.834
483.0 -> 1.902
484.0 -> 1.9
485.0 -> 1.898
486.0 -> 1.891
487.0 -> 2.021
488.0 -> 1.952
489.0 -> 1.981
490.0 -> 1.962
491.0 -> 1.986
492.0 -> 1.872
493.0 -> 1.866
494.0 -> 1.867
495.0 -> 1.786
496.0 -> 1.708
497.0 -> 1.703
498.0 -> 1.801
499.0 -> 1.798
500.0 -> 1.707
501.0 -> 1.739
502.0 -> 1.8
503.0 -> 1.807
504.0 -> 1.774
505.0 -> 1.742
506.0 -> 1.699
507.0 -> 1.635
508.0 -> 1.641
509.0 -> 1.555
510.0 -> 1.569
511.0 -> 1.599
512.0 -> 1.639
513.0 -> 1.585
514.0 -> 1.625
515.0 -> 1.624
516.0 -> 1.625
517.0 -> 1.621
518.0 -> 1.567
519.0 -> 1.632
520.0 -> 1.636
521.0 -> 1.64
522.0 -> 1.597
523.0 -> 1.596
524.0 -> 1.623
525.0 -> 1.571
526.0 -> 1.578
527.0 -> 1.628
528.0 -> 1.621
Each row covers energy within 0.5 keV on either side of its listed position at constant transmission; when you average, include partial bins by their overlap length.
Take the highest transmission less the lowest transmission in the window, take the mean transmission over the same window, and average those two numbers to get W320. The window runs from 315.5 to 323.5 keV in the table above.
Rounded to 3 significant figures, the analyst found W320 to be 1.16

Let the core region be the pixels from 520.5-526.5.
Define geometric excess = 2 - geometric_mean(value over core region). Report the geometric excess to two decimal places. 0.40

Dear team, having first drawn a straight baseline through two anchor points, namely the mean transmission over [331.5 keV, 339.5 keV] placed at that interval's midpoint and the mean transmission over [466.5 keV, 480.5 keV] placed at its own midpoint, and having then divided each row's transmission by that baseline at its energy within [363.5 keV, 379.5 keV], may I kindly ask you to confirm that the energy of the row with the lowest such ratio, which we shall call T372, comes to 365.0 keV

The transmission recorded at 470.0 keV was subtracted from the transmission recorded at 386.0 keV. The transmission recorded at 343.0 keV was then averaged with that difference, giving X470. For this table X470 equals 0.80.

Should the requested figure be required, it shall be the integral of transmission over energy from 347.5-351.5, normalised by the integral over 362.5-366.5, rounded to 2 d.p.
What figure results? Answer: 0.87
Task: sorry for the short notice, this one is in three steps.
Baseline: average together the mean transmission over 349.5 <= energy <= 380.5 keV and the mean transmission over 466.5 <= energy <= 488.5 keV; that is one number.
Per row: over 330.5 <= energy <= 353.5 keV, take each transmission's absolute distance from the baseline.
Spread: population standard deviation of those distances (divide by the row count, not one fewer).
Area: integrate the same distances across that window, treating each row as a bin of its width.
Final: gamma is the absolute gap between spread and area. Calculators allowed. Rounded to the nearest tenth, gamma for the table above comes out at 2.1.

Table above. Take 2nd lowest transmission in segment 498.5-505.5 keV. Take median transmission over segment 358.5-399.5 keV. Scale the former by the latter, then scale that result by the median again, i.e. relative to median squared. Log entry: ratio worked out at 0.402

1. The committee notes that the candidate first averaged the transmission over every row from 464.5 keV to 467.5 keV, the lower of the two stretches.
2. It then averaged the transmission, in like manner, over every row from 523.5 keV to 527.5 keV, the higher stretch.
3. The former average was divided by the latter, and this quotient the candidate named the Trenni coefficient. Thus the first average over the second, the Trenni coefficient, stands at 1.33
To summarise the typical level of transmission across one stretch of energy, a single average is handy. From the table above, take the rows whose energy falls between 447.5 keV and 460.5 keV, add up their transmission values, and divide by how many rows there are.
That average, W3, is 2.13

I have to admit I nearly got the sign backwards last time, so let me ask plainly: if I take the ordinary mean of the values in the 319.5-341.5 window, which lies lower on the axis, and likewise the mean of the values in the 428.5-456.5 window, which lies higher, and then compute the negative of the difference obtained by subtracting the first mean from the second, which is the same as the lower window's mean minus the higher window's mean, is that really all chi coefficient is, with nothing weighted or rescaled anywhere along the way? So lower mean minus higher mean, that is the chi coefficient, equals 0.21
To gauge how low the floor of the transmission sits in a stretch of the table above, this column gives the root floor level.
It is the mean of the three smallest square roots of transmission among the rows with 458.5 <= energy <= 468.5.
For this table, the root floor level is 1.44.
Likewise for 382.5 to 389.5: 1.26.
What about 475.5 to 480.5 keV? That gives 1.39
